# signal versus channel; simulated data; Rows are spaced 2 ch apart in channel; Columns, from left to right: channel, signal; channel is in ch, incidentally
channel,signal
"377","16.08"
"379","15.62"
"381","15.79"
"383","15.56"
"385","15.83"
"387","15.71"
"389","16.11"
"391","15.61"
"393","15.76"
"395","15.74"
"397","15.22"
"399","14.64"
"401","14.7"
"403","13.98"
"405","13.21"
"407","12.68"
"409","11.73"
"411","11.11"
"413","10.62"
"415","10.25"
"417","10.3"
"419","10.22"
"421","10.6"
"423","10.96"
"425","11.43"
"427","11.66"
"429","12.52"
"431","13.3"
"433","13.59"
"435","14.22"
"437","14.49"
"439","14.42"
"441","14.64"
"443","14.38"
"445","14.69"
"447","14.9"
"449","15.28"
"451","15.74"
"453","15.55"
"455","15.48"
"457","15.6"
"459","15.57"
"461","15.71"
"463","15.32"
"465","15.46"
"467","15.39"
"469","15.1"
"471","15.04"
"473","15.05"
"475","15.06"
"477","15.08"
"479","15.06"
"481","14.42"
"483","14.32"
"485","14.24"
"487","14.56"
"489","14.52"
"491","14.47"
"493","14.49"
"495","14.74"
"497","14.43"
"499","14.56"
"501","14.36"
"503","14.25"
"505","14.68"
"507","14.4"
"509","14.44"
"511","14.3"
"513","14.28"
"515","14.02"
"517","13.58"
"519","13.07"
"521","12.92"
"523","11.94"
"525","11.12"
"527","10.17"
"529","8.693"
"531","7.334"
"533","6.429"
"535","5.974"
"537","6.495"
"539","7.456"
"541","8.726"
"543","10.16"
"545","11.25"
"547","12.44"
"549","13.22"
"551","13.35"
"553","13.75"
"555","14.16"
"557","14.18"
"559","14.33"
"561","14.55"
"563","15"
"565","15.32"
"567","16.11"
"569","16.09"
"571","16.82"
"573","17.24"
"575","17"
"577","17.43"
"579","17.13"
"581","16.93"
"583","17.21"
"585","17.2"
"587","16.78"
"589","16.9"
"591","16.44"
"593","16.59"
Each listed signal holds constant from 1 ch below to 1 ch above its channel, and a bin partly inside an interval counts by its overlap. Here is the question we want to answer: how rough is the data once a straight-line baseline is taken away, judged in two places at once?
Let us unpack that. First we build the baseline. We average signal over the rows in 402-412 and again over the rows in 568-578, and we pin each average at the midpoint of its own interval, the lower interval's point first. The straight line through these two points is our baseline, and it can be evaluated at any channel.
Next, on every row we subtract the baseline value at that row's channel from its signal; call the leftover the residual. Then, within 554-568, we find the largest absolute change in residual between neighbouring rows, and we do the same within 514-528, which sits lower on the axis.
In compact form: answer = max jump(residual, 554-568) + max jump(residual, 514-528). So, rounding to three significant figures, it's 1.77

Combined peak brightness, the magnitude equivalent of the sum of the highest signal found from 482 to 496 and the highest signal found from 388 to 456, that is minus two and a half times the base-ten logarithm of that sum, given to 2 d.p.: -3.72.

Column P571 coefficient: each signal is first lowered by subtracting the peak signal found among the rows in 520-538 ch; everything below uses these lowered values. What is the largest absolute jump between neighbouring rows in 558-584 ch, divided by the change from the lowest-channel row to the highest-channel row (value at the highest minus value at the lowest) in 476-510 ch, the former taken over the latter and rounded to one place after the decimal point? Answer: -1.2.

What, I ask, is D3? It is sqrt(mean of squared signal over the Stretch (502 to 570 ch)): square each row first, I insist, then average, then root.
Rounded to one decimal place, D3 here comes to 12.6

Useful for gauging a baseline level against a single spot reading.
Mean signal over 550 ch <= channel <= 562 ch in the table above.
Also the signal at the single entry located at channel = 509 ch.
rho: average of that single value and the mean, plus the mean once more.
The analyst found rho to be 28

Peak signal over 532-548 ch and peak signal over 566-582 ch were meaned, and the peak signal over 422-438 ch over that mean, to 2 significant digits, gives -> 0.97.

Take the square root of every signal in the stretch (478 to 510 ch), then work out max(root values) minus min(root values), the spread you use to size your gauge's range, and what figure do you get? 0.11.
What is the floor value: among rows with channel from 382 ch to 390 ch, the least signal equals 15.56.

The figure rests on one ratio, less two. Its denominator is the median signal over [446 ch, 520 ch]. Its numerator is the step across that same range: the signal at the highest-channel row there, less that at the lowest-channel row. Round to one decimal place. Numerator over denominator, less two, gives -2.1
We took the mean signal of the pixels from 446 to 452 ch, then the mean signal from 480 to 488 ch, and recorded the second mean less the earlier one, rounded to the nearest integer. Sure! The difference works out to -1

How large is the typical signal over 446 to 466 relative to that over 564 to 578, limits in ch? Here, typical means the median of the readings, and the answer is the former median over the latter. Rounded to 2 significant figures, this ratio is 0.92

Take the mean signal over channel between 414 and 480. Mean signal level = 14.0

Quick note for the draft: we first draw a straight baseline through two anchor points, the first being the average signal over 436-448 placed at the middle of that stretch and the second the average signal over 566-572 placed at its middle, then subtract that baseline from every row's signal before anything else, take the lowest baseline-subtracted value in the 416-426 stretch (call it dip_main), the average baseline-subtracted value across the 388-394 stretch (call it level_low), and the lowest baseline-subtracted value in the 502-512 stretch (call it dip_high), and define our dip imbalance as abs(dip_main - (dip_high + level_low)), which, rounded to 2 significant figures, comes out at 4.8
